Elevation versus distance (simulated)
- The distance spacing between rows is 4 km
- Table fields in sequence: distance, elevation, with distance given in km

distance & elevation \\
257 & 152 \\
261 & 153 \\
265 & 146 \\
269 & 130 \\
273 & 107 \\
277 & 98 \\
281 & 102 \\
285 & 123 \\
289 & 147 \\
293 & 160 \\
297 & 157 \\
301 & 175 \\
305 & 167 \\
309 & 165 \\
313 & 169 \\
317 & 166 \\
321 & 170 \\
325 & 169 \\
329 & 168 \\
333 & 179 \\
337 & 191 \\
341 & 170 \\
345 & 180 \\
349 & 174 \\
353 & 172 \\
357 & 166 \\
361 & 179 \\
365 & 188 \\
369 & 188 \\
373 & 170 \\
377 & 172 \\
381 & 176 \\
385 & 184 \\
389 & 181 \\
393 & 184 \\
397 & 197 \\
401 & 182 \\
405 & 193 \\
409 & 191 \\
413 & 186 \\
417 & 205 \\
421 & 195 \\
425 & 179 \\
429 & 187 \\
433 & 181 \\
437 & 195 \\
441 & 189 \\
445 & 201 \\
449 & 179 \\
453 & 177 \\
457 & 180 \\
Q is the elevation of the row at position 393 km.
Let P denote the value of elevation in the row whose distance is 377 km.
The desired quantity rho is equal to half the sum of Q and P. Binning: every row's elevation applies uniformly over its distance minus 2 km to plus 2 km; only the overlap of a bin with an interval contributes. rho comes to 178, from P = 172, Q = 184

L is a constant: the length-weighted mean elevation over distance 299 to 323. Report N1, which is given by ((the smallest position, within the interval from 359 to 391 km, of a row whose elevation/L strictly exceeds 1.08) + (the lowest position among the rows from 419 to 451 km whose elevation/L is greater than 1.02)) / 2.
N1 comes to 393 km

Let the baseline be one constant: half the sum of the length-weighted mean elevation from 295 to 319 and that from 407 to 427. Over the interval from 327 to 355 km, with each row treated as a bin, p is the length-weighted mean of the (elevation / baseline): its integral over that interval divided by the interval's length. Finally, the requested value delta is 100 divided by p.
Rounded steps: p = 0.99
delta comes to 101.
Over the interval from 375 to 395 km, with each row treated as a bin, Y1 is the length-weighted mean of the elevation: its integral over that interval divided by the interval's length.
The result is 179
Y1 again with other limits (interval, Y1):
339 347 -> 175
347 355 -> 173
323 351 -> 176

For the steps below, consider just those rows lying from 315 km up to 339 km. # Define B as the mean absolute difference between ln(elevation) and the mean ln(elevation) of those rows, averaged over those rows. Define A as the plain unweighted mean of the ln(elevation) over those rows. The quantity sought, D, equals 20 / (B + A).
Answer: 3.85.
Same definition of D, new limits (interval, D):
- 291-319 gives 3.90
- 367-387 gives 3.83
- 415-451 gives 3.78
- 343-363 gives 3.86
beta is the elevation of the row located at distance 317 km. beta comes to 166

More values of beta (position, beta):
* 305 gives 167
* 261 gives 153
